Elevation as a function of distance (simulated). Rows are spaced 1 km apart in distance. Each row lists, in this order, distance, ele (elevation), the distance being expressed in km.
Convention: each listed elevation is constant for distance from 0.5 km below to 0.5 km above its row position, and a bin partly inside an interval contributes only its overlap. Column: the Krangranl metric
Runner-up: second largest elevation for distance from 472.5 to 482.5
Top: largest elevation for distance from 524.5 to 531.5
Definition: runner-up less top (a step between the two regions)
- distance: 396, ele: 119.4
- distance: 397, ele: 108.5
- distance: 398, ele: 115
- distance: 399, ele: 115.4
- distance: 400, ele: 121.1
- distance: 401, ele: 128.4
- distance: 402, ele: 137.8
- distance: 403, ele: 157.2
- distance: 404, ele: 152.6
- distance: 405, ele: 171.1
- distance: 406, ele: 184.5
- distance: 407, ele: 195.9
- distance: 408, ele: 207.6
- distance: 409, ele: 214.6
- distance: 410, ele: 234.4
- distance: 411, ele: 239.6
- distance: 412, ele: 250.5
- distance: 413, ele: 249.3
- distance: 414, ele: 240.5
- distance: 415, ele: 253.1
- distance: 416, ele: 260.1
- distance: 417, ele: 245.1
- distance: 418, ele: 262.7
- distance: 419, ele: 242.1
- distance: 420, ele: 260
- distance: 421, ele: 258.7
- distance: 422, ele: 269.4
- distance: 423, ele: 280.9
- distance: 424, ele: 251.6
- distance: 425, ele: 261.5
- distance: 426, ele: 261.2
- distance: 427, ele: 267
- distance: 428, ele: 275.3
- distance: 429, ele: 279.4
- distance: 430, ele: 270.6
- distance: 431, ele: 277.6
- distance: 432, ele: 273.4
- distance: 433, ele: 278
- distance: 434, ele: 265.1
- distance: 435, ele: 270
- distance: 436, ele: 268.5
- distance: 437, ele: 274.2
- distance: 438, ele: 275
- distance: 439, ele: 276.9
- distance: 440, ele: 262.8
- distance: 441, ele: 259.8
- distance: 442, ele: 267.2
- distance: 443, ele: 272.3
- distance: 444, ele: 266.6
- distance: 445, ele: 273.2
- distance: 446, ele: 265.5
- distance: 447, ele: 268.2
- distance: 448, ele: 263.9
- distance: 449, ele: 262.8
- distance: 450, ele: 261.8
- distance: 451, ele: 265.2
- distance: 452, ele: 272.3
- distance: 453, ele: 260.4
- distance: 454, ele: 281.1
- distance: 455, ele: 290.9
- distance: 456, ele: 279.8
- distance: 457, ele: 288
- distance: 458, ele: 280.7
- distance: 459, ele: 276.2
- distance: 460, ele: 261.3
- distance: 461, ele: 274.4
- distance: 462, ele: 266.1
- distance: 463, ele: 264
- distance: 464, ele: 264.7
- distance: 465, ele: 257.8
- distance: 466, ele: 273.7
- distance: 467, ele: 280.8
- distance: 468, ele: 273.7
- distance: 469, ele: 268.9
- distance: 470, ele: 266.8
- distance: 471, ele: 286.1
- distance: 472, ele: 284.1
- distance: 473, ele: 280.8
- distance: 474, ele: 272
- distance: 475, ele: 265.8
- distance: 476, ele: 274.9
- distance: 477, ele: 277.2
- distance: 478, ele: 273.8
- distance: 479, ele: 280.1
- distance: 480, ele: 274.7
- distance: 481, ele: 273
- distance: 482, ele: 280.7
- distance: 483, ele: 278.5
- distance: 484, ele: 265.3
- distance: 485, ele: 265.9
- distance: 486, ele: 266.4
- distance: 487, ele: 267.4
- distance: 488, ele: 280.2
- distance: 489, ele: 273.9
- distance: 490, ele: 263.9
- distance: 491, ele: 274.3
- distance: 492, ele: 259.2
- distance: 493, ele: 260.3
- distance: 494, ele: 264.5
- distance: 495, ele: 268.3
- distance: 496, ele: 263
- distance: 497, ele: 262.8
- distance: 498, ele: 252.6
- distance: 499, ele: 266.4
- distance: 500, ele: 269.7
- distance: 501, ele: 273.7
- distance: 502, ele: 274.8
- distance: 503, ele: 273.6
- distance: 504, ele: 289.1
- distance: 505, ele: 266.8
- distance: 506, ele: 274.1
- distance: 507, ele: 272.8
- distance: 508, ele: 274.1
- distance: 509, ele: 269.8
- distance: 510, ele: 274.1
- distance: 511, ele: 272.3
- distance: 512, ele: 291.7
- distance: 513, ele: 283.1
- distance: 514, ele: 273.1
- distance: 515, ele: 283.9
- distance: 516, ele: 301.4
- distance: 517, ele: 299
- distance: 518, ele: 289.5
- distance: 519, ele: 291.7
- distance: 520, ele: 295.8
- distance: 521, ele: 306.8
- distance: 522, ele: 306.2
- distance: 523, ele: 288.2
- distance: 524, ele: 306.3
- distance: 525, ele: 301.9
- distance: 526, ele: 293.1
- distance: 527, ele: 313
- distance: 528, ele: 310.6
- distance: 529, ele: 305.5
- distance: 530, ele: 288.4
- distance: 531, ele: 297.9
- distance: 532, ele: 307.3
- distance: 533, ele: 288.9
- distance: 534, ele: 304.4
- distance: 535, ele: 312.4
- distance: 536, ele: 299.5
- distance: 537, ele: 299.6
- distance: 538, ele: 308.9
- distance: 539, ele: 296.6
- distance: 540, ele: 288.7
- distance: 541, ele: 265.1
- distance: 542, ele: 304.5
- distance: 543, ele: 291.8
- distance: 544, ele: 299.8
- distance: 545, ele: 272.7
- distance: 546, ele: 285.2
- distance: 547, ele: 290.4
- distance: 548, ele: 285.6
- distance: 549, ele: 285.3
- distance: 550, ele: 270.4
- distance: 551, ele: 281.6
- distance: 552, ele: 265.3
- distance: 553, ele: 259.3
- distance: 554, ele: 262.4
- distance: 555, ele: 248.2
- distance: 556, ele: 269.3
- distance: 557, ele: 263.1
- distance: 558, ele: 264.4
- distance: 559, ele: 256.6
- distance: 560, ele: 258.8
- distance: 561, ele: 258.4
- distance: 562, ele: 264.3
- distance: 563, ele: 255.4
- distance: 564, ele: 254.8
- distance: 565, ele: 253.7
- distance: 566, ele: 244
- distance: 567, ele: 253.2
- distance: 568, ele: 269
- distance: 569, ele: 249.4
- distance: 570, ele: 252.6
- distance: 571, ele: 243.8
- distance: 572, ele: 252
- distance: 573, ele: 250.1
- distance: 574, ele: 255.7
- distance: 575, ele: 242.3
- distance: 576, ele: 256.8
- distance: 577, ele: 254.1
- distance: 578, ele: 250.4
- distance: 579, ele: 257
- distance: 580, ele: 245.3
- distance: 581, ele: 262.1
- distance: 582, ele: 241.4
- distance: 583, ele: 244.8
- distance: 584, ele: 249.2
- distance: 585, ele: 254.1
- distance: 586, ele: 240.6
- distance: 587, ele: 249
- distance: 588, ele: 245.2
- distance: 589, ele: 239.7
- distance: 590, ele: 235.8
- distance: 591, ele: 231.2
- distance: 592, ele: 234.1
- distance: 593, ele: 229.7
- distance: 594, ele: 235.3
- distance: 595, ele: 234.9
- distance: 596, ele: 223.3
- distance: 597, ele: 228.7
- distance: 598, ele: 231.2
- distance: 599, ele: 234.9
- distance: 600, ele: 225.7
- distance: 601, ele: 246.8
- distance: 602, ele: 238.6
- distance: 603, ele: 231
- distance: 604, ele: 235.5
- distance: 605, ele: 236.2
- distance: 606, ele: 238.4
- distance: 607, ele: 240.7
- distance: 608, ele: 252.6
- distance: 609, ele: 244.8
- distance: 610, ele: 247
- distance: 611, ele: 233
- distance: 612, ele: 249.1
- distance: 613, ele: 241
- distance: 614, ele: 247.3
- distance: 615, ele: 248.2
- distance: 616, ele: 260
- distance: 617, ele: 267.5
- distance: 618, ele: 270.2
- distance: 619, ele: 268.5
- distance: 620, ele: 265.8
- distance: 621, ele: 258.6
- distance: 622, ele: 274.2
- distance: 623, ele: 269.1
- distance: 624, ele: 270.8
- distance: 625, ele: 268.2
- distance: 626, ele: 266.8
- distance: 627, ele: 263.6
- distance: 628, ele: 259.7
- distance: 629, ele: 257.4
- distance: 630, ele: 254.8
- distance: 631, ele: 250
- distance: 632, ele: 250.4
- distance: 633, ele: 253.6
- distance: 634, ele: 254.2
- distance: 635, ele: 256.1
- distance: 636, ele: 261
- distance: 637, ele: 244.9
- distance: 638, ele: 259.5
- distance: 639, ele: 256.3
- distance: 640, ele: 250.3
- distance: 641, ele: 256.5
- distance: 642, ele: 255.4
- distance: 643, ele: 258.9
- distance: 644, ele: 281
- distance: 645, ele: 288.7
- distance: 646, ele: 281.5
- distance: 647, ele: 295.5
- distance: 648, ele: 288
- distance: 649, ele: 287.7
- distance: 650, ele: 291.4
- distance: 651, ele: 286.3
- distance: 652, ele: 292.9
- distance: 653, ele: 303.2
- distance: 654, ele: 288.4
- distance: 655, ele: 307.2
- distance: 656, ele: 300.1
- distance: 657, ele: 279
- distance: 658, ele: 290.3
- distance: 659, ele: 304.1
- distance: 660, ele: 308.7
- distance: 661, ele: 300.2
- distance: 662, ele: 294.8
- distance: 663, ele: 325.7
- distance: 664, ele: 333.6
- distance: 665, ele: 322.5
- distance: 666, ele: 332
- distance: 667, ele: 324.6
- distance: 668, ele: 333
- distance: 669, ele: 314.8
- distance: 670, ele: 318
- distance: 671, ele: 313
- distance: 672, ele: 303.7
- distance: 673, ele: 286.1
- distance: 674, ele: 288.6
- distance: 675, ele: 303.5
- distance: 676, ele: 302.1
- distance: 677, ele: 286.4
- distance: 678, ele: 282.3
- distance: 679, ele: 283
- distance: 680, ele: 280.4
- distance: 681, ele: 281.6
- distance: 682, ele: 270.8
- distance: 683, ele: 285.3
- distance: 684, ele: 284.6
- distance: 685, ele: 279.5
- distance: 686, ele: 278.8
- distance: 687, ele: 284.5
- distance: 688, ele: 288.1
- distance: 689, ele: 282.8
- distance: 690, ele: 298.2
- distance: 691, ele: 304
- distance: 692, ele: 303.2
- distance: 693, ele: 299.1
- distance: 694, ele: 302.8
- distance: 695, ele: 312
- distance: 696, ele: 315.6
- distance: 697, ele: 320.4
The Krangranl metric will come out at -32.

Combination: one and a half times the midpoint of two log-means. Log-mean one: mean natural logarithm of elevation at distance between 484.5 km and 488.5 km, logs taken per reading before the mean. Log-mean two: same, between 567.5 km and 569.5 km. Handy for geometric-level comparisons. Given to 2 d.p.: 8.37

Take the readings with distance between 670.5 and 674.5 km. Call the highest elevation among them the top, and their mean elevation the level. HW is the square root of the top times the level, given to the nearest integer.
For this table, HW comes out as 305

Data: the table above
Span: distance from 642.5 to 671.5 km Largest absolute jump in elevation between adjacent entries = 31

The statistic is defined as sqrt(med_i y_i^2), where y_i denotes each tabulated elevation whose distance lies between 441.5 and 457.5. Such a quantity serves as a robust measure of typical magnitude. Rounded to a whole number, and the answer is 268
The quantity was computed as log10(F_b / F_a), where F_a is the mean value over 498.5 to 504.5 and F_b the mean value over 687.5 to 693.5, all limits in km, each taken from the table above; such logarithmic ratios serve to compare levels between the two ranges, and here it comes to 0.03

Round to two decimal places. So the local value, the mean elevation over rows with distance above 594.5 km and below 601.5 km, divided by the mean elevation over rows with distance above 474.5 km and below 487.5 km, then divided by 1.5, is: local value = 0.57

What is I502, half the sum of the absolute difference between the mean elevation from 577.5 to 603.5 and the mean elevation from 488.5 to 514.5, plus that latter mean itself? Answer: 151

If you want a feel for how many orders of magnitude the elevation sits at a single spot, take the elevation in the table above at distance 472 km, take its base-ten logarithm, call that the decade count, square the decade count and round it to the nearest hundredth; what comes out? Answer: 6.02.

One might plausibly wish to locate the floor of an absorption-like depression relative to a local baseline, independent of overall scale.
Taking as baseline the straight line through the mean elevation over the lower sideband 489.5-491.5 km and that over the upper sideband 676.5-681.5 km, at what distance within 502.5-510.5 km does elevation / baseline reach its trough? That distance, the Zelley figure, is 505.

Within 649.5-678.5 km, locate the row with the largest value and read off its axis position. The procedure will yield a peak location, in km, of 664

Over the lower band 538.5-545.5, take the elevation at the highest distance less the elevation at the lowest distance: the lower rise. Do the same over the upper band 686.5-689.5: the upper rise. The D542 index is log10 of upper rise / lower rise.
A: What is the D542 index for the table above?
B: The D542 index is -1.1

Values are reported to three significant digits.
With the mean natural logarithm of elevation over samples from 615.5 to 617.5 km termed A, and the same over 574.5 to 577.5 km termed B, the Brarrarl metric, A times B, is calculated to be 30.8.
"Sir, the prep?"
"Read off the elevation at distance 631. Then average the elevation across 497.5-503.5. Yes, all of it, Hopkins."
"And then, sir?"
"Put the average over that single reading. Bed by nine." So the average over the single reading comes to 1.07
